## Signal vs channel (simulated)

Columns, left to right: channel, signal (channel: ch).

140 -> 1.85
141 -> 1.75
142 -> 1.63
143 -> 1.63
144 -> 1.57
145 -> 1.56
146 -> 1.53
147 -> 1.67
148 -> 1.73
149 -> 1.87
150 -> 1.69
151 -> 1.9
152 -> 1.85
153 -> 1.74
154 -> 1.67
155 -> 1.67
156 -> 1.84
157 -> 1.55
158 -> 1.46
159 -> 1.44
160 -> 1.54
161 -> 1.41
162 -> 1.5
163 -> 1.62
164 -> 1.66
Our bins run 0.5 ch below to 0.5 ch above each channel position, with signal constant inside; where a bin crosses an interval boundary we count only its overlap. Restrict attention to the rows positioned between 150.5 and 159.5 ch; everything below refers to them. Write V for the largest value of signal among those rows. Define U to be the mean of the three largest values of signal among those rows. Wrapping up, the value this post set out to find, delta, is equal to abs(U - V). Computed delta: 0.037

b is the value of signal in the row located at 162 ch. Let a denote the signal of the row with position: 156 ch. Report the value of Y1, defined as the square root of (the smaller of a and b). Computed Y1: 1.22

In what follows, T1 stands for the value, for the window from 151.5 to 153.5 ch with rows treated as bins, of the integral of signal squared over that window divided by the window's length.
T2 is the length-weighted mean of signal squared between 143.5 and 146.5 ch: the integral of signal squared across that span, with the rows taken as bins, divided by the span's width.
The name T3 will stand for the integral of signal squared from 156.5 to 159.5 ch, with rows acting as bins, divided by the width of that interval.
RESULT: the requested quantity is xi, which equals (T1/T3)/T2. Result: 0.607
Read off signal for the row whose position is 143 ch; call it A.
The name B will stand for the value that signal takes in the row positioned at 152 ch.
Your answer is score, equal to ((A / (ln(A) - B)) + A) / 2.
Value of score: 0.22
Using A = 1.63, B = 1.85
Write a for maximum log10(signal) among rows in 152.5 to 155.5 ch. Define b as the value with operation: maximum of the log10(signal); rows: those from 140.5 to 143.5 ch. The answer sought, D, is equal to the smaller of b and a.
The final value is 0.241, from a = 0.241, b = 0.243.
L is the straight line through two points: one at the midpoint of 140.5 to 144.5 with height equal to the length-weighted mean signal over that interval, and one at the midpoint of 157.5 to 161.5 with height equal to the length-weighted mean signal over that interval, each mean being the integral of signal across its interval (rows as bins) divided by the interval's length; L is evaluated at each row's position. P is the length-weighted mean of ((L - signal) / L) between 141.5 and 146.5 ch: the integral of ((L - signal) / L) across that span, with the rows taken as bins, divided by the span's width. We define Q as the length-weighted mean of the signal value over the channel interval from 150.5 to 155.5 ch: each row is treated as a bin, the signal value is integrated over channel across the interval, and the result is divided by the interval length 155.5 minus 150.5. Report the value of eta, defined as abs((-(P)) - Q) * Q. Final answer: 3.17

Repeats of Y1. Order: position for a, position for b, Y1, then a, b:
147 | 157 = 1.24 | 1.67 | 1.55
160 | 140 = 1.24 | 1.54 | 1.85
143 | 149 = 1.28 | 1.63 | 1.87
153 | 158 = 1.21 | 1.74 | 1.46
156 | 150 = 1.30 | 1.84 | 1.69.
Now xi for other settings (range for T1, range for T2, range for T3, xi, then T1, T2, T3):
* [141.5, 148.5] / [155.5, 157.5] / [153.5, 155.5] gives 0.325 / 2.62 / 2.89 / 2.79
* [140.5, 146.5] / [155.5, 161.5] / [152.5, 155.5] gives 0.379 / 2.60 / 2.39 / 2.87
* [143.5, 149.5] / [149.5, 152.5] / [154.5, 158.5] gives 0.312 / 2.75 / 3.30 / 2.68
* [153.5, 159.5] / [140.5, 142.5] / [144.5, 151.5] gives 0.310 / 2.60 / 2.86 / 2.93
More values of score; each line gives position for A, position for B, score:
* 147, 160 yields 0.02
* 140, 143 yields 0.01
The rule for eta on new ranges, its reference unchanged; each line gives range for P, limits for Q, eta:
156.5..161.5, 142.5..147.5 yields 2.52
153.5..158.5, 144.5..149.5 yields 2.64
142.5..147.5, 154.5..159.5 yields 2.56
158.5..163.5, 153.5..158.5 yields 2.62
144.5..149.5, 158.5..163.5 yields 2.18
